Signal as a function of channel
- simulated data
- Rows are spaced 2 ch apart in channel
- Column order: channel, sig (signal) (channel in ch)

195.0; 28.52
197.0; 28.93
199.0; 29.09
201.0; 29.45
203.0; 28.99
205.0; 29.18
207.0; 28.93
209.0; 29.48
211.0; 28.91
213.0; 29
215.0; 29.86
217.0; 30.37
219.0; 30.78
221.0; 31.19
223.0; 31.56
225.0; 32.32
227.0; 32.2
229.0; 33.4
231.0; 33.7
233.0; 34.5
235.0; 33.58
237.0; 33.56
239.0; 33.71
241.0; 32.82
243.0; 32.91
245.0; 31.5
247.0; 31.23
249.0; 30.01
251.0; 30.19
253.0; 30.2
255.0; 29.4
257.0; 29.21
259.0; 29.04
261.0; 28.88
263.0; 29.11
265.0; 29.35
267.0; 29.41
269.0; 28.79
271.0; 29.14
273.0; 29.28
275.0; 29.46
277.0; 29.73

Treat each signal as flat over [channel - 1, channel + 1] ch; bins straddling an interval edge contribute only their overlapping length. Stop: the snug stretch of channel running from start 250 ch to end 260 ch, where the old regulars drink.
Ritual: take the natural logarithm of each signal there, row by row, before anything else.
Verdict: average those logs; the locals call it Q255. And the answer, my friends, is 3.388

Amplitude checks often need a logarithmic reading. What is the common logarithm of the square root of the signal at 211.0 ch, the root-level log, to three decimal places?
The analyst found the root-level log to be 0.731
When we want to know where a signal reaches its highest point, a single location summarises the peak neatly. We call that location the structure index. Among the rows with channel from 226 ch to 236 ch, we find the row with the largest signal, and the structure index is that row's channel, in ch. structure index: 233.0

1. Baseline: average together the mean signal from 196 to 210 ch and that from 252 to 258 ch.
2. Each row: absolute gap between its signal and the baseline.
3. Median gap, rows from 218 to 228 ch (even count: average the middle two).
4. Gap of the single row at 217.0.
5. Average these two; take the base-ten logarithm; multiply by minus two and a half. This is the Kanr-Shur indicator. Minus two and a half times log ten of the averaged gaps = -0.5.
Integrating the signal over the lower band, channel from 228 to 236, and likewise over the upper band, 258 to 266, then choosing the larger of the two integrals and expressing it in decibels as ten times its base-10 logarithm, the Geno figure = 24.3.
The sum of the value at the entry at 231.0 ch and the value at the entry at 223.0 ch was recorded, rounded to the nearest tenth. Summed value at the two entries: 65.3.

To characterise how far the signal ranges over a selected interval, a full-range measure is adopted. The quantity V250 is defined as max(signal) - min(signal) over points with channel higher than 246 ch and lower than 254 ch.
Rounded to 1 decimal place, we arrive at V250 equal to 1.2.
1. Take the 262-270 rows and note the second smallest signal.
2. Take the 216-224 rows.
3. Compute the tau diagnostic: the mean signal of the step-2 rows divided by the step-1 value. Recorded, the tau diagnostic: 1.06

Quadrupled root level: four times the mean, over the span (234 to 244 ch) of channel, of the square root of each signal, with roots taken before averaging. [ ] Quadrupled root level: 23.09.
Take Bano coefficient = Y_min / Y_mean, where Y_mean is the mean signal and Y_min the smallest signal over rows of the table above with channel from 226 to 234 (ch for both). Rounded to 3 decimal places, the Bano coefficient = 0.963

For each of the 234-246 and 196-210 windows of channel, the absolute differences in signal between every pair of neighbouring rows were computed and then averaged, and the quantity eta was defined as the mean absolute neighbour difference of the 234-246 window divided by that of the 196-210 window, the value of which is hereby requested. 1.6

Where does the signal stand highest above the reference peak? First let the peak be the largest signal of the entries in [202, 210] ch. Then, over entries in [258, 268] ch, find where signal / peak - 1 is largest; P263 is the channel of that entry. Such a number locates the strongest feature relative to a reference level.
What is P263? 267.0 ch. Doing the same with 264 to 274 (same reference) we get 267.0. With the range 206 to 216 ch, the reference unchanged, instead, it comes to 215.0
